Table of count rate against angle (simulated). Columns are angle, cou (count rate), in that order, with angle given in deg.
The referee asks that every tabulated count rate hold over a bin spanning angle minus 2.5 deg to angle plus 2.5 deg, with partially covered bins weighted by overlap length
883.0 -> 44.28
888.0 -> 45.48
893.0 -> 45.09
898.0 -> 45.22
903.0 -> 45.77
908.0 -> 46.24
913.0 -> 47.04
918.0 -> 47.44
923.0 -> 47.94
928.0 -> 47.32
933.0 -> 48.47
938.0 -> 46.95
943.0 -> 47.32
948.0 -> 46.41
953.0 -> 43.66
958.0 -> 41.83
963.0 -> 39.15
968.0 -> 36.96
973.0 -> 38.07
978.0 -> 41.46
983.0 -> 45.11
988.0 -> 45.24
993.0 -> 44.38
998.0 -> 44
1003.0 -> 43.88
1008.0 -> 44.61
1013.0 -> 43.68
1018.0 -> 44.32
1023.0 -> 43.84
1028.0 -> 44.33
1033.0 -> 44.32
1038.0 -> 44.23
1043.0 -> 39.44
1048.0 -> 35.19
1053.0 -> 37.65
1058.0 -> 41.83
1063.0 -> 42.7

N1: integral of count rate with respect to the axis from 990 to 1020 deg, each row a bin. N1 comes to 1325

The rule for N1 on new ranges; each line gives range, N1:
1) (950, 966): 665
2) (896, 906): 455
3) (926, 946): 950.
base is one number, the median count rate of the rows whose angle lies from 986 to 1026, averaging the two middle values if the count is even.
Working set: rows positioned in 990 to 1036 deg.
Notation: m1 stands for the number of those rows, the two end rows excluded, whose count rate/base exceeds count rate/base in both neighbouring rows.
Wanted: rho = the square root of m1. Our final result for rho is 1.7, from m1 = 3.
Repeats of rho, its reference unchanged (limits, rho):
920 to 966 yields 1.4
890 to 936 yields 1.0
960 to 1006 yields 1.0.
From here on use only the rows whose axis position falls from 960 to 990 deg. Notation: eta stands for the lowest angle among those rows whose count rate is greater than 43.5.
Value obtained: 983.0 deg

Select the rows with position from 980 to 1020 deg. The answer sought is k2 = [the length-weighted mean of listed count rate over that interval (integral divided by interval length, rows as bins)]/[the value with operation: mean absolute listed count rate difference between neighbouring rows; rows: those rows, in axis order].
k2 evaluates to 82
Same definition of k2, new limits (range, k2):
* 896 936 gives 73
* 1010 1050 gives 28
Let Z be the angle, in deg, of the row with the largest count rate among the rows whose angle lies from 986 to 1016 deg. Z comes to 988.0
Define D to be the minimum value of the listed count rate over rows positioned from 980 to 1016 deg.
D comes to 43.68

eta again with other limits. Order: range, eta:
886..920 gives 888.0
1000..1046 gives 1003.0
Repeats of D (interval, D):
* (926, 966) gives 39.15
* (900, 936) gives 45.77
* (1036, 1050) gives 35.19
